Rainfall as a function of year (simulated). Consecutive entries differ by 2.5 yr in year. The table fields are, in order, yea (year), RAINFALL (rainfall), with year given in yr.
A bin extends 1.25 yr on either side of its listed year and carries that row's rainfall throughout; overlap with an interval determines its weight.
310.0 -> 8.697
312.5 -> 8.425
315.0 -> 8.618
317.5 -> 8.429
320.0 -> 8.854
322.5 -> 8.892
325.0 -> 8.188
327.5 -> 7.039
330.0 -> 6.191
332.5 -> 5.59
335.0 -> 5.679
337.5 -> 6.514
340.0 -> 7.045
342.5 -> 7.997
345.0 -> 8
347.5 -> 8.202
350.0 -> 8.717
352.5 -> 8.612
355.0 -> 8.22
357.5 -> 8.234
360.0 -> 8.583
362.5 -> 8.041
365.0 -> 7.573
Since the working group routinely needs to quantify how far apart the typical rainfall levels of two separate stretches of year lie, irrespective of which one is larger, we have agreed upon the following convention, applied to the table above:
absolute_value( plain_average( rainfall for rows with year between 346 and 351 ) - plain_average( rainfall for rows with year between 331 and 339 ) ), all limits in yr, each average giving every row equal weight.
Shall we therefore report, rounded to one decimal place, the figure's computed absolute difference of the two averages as 2.5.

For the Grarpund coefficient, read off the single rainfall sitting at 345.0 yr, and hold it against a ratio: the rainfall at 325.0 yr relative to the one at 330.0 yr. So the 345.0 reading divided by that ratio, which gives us 6.0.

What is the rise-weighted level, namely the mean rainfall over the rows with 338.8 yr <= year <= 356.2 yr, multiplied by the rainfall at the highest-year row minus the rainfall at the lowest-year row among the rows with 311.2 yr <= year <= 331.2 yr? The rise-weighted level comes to -18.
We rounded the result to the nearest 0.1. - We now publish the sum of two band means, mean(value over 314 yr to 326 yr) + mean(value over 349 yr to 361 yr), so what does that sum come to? 17.1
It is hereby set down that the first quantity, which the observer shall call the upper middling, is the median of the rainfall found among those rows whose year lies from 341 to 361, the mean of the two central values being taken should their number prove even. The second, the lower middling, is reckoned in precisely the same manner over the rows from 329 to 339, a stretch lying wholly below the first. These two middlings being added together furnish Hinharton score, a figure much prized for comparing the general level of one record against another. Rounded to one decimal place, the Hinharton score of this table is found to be 14.2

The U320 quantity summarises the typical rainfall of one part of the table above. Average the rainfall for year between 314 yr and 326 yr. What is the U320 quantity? 8.6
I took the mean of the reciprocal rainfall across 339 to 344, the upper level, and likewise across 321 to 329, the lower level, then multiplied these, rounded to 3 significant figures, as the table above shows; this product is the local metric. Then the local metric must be 0.0168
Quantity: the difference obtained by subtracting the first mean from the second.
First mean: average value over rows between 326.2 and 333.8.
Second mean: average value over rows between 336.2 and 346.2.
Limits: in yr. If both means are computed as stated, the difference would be 1.1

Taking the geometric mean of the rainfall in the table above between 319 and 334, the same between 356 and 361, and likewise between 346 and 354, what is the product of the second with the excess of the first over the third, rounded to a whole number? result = -10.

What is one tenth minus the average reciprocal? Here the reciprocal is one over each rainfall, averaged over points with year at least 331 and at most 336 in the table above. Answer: -0.077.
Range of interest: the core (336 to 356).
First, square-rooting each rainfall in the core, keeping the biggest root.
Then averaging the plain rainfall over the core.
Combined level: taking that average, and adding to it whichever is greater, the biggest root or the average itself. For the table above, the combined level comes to 15.8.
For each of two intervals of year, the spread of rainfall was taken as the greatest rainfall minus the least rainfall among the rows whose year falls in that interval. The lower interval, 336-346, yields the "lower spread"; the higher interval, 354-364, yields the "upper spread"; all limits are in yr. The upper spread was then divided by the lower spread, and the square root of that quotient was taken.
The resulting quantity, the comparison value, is 0.60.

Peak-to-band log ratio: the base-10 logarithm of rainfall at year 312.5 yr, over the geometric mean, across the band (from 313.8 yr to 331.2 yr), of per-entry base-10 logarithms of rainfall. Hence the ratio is 1.03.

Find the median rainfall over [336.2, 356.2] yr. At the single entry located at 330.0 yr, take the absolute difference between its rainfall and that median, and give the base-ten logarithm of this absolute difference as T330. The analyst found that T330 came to 0.28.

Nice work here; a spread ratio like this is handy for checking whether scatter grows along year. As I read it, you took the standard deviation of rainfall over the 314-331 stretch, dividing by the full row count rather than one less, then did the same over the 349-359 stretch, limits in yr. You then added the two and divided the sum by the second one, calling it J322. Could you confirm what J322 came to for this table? 5.3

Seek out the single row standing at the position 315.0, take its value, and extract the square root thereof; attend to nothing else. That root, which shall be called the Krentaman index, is 2.94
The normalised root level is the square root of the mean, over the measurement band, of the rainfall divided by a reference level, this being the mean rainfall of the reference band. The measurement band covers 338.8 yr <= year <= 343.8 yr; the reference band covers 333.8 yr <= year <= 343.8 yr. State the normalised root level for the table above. 1.05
